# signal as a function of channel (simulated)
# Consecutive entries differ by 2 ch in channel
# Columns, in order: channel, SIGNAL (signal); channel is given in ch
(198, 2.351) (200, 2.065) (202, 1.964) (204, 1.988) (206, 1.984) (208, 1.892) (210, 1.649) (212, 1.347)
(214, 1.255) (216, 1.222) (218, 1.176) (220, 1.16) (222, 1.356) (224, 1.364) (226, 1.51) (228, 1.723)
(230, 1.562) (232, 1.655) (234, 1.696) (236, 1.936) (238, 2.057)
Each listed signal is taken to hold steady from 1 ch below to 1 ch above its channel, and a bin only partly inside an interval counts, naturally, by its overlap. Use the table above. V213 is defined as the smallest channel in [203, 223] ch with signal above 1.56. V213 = 204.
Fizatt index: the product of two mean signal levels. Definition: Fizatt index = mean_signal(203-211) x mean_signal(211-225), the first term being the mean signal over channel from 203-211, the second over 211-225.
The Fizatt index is 2.4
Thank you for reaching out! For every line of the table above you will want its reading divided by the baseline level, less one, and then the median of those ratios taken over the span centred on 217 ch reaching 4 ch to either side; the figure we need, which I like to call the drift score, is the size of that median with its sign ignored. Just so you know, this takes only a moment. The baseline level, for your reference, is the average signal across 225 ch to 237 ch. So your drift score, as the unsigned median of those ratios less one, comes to 0.29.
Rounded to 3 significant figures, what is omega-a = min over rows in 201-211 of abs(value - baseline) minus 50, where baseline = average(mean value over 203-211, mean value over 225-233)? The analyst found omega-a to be -49.9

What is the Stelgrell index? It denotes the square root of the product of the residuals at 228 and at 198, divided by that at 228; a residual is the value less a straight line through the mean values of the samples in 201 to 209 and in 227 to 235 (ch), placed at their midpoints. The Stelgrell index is 3.3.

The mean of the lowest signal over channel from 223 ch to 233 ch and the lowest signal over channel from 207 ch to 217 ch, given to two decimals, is 1.29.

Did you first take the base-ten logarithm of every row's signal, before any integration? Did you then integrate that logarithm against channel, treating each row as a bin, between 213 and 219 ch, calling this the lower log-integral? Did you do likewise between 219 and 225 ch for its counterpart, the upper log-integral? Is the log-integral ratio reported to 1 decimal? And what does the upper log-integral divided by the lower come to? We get 1.3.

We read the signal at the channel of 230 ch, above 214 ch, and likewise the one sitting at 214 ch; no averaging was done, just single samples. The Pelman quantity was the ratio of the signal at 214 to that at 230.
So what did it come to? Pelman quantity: 0.80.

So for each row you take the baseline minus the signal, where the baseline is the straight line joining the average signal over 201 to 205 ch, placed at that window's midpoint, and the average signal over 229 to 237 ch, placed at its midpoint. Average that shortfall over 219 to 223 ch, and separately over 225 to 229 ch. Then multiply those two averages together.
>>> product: 0.1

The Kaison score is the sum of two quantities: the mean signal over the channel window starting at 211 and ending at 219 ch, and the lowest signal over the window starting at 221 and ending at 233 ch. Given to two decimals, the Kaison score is 2.61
